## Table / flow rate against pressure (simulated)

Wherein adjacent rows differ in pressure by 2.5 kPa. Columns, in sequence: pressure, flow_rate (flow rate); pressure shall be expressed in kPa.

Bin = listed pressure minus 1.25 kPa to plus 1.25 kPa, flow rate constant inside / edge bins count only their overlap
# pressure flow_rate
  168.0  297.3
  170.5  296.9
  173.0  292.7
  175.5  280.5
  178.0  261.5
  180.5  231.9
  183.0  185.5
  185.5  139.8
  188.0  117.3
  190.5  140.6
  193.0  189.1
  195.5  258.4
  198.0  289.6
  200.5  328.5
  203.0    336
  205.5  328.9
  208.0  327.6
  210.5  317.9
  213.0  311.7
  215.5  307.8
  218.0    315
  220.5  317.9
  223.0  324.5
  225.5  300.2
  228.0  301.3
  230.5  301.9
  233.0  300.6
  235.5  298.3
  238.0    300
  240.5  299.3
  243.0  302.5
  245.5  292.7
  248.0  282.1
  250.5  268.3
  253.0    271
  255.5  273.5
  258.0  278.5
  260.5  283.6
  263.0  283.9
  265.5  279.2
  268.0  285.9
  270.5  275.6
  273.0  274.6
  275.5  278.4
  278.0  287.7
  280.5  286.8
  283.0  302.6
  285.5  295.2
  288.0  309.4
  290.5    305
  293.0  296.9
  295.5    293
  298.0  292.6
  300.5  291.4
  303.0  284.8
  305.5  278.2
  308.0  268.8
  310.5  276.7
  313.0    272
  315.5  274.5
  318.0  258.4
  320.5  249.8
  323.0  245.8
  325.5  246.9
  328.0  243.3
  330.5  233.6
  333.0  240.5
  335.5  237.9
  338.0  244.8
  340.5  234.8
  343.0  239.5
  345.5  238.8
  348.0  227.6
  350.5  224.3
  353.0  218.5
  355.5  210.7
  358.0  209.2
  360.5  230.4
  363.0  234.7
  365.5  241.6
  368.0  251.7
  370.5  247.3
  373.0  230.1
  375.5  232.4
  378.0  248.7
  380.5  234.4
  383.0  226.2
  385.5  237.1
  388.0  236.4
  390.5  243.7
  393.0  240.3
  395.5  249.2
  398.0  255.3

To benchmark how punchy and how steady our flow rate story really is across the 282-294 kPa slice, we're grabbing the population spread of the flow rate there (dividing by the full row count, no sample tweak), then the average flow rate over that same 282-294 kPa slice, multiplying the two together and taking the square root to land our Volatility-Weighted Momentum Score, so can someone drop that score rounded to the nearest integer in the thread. 40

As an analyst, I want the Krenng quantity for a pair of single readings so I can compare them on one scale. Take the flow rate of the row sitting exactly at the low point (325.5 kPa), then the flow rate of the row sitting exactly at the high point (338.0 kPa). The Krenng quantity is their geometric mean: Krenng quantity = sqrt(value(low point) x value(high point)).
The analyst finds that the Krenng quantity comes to 246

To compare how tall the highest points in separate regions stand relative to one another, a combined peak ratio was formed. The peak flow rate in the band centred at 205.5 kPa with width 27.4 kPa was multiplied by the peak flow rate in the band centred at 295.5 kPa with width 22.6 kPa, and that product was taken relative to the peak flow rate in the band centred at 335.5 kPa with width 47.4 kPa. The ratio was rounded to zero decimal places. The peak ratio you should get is 379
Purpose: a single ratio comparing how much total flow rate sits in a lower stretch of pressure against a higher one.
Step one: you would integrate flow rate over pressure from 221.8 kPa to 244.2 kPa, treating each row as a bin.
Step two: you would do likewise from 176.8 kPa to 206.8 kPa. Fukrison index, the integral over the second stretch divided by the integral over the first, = 1.0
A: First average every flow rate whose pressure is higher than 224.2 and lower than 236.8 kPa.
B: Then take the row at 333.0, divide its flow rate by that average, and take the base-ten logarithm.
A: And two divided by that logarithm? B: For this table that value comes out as -21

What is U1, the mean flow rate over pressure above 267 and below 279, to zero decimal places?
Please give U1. 280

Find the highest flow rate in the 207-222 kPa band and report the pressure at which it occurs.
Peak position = 208.0 kPa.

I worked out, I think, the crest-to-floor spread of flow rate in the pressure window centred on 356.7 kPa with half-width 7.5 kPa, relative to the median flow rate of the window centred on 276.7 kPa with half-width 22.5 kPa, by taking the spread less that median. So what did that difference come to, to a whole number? -261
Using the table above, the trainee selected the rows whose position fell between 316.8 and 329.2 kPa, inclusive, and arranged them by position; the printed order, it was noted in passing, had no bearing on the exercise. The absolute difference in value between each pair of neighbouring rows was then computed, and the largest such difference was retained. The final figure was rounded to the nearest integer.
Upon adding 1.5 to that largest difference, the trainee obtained 10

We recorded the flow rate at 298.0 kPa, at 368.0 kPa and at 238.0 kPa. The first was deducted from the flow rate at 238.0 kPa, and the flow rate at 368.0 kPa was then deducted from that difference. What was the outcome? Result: -244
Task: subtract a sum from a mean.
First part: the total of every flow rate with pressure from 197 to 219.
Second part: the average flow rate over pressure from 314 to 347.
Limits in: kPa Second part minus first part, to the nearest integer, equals -2618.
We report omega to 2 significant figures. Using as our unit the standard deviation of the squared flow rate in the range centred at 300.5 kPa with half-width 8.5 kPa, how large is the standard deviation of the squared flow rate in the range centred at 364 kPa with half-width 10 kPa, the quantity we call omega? 1.3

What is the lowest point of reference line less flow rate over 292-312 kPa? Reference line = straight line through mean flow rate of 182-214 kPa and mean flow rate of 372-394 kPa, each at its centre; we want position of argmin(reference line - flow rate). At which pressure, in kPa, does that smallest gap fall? 293.0 kPa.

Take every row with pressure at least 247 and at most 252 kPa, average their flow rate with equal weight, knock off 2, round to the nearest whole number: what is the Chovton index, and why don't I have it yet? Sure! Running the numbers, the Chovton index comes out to 273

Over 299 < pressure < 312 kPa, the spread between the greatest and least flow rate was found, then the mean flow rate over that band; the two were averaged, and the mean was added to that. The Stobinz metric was 431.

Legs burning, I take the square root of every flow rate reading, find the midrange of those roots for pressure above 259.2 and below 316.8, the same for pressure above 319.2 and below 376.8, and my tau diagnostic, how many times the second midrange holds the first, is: 0.89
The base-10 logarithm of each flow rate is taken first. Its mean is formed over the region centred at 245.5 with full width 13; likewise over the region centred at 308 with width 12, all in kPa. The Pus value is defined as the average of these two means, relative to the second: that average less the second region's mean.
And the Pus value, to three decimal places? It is 0.010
